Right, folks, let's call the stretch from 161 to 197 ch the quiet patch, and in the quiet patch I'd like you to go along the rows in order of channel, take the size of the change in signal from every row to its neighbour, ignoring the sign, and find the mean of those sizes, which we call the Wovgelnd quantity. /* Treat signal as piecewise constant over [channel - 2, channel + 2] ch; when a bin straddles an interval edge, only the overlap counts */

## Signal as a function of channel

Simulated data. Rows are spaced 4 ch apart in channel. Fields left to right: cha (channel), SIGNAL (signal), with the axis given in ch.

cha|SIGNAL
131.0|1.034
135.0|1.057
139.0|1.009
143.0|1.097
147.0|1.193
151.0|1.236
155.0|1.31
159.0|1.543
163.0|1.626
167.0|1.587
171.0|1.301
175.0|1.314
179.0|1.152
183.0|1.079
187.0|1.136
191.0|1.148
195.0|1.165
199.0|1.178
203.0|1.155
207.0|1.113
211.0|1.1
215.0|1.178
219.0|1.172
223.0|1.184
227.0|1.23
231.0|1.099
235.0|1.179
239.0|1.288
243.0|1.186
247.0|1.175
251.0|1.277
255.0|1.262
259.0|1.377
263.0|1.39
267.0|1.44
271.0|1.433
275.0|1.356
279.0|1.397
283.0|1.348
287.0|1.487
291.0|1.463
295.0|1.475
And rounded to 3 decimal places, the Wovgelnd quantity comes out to 0.082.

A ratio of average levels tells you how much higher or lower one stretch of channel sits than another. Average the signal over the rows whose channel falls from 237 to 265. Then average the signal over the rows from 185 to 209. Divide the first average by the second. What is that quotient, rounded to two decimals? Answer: 1.11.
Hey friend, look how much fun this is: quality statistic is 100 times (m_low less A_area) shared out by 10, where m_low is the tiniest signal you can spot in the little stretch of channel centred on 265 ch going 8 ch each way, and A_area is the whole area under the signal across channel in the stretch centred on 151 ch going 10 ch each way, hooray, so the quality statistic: -241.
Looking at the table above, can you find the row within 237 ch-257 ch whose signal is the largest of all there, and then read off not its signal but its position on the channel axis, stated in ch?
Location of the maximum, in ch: 239.0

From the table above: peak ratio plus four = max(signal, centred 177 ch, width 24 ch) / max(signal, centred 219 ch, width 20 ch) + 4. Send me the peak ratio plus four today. 5.29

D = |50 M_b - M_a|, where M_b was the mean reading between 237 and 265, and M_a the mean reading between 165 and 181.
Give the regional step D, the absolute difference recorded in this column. 63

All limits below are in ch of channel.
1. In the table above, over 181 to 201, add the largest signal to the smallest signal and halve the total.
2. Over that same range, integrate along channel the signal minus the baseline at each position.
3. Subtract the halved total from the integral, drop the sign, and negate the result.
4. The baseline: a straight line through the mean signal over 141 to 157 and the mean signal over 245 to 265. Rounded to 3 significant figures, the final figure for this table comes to -3.18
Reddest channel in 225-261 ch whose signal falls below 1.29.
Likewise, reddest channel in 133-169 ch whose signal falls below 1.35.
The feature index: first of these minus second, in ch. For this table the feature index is 100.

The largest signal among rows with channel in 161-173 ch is 1.626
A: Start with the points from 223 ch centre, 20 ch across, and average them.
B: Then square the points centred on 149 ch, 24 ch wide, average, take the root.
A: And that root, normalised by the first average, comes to 1.06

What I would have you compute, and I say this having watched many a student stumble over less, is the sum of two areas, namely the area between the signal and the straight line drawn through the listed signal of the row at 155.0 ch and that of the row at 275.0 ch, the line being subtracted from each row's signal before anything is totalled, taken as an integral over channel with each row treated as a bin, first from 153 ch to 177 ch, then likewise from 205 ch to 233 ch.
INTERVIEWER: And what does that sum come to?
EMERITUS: -1.87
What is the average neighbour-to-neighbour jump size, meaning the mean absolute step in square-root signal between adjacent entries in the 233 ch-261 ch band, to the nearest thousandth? 0.034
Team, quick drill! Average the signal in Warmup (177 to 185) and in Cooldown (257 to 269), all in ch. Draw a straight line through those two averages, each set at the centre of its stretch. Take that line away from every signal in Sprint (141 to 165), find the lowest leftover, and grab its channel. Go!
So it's 143.0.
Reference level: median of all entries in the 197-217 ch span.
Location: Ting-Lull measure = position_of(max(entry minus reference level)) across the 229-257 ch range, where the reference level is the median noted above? 239.0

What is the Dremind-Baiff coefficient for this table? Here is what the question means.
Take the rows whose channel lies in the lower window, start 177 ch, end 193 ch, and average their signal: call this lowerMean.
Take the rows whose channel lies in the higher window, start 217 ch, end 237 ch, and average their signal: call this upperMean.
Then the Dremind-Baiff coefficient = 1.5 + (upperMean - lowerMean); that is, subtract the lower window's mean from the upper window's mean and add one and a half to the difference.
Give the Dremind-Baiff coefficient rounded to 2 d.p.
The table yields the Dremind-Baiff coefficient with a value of 1.54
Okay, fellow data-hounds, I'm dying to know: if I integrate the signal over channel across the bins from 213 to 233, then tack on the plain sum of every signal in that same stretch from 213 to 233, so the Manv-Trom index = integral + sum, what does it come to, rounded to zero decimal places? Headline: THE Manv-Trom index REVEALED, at 29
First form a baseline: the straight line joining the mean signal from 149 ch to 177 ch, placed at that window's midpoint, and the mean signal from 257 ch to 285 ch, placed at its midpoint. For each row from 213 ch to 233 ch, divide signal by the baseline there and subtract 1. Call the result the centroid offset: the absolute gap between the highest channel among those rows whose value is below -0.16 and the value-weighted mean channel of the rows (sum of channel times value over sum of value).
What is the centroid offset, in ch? 7.7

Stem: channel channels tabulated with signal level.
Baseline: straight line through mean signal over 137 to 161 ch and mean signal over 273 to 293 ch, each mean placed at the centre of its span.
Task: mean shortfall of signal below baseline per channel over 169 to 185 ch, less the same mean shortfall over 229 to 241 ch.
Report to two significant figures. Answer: -0.10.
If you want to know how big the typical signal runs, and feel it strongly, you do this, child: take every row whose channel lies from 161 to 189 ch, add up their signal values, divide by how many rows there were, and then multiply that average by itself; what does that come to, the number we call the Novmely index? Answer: 1.7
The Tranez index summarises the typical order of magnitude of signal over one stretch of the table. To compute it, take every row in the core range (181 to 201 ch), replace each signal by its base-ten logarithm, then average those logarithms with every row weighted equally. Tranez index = 0.057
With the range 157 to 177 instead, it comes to 0.167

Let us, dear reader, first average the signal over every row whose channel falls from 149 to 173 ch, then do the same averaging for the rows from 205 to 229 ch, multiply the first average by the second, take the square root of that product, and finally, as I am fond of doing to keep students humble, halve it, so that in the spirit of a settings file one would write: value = 0.646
